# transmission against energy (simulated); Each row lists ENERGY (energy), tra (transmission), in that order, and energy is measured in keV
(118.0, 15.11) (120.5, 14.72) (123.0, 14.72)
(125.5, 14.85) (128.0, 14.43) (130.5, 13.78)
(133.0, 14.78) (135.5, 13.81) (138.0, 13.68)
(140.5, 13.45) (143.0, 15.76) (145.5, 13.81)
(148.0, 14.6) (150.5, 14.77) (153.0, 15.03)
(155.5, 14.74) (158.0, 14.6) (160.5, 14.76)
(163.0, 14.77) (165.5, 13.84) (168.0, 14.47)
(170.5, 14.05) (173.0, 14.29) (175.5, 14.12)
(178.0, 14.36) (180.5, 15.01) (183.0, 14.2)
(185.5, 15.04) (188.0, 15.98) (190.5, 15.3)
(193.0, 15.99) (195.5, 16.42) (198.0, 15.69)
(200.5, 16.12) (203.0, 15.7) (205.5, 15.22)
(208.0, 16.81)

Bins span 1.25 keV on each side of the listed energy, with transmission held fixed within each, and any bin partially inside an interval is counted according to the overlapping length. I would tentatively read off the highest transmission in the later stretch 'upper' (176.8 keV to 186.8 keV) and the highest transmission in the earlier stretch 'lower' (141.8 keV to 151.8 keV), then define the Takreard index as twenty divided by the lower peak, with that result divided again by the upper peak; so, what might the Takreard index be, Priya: 0.0844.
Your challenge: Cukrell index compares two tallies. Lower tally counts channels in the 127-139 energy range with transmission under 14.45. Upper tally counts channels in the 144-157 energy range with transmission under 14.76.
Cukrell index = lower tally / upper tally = 1.33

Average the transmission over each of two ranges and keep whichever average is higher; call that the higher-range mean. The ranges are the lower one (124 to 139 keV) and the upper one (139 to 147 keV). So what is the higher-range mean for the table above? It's 14.3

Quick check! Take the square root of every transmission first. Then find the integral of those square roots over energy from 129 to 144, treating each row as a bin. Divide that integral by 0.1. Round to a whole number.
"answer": 565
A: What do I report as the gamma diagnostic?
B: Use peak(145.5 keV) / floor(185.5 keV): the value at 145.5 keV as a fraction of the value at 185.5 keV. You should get 0.92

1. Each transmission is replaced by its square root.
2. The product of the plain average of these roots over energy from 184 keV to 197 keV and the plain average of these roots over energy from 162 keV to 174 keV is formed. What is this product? 15.0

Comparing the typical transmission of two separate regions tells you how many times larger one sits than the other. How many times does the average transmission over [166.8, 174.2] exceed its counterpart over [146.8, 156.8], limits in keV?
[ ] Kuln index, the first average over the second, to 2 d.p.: 0.97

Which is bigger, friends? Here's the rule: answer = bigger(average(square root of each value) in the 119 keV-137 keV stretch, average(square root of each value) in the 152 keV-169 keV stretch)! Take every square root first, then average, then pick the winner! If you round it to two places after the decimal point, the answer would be 3.82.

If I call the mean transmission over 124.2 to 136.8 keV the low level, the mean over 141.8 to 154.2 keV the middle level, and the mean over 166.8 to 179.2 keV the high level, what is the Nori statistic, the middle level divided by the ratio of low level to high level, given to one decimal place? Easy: 14.7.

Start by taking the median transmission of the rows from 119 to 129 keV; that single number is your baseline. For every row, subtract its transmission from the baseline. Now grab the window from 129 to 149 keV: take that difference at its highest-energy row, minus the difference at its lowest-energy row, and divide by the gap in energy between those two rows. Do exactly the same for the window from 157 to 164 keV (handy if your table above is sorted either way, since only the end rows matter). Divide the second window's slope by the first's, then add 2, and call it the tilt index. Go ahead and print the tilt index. 2.7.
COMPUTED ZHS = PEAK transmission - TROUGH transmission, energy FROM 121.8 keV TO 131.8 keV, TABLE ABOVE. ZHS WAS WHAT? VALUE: 1.1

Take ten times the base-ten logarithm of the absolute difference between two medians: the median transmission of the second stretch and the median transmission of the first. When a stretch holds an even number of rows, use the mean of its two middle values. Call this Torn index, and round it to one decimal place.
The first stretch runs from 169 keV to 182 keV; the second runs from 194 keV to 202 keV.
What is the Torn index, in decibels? 2.6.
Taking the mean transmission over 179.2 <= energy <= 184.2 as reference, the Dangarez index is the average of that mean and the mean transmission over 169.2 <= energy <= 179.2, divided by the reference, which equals 0.986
